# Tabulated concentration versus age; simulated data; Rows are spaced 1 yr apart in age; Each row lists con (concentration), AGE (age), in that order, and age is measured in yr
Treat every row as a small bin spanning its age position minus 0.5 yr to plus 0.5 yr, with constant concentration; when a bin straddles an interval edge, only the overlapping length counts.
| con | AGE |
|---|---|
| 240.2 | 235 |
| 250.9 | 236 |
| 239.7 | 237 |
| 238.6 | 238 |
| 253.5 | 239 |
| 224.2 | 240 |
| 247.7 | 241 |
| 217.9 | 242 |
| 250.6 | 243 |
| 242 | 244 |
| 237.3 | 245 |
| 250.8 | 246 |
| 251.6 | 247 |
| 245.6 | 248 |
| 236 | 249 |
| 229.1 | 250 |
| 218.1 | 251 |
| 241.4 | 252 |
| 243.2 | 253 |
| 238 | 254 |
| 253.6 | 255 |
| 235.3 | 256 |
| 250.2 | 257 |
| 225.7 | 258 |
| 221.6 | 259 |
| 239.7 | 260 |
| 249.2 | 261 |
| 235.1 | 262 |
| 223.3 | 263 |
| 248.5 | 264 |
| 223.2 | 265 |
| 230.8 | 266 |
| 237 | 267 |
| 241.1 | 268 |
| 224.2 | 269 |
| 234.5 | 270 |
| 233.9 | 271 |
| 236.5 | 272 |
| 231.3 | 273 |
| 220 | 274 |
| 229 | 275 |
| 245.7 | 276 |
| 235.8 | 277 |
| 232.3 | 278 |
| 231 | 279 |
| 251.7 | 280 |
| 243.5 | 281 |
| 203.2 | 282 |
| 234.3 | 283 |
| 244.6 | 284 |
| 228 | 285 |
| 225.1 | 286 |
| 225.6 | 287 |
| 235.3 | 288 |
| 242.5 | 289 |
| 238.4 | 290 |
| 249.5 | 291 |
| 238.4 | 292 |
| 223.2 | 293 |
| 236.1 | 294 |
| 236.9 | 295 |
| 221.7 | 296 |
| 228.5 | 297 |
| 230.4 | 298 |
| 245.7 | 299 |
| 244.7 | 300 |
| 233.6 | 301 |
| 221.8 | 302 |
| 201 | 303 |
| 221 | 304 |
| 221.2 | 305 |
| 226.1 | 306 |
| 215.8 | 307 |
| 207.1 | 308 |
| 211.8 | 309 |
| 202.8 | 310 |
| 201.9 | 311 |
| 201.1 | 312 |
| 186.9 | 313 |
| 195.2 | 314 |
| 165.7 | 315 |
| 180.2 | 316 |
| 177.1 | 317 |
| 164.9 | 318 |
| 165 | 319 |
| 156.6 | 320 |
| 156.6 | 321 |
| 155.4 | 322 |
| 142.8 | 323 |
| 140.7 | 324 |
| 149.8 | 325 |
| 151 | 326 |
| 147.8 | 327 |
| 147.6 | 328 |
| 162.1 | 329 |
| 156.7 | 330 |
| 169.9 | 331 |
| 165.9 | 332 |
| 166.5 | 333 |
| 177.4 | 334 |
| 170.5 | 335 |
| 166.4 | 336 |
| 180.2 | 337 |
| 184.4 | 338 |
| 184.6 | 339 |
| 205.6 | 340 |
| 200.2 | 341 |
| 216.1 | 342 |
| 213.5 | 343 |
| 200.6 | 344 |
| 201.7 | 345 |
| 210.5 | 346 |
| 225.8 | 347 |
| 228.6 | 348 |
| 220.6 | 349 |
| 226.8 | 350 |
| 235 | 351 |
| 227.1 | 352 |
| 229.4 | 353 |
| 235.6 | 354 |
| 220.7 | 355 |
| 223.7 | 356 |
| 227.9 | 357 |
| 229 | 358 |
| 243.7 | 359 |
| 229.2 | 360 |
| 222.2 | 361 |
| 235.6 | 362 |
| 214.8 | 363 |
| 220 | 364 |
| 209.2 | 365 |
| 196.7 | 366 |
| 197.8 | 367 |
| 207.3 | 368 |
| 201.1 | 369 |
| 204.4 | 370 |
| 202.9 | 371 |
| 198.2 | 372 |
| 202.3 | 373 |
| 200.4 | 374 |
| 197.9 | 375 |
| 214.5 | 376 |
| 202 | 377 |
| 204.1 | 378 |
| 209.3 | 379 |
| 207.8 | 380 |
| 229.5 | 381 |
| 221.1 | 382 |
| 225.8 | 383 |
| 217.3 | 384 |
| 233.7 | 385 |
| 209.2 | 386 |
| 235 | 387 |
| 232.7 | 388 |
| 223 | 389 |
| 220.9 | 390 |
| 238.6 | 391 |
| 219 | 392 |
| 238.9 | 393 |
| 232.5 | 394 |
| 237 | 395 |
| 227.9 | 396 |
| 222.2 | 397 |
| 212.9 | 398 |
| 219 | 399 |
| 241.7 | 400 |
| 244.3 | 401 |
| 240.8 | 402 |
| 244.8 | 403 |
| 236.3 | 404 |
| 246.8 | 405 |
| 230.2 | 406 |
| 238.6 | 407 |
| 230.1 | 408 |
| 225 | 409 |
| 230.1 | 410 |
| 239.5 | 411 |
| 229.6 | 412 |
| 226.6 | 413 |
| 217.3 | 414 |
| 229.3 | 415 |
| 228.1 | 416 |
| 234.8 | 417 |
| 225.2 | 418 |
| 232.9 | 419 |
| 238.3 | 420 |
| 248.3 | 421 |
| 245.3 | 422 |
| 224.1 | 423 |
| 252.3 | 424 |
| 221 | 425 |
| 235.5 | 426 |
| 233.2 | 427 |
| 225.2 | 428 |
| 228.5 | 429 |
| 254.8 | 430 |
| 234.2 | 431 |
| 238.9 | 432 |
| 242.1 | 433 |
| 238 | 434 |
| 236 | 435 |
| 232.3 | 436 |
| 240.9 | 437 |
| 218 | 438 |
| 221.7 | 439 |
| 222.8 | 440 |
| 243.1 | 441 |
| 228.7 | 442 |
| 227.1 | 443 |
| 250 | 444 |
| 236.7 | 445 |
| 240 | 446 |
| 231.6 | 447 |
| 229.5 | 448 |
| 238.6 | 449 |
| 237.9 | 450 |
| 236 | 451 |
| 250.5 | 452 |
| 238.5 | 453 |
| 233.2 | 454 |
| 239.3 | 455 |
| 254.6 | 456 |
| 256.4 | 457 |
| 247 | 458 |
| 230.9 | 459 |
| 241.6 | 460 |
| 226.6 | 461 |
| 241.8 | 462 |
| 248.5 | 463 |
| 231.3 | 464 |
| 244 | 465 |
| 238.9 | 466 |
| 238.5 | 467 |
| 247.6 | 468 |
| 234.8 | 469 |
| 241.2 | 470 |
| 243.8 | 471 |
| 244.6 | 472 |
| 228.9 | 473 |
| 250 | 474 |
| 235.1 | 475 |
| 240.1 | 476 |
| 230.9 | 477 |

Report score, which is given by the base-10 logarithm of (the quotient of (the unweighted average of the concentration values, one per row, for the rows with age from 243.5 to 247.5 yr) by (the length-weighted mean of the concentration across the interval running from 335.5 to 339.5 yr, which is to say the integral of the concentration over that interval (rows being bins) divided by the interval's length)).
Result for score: 0.137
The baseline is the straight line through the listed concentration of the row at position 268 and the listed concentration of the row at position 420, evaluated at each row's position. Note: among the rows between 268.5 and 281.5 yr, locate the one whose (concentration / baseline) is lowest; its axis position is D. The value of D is 274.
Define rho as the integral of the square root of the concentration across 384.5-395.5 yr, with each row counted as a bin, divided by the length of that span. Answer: 15.1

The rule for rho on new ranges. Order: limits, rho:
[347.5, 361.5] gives 15.1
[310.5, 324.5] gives 13.0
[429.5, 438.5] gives 15.4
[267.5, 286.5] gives 15.3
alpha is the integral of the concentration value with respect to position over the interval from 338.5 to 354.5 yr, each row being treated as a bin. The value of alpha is 3462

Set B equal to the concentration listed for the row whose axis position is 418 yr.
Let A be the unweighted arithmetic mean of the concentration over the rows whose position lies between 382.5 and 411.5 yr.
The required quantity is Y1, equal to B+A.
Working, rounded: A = 231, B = 225.2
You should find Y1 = 456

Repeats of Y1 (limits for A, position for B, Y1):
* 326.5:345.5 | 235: 420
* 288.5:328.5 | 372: 398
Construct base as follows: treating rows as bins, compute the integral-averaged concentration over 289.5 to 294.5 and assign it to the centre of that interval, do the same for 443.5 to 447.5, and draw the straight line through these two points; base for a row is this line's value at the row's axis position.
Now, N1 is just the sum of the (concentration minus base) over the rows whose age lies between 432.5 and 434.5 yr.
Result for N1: 1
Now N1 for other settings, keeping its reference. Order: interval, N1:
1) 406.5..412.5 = -41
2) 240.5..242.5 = -7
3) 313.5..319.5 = -377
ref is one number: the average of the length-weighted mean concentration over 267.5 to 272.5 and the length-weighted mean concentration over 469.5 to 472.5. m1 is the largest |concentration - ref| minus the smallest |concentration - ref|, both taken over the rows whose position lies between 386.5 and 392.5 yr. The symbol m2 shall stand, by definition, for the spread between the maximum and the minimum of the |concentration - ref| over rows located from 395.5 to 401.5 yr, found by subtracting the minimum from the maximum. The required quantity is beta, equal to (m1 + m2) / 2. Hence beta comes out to 21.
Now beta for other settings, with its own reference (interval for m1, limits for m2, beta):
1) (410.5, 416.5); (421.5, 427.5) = 17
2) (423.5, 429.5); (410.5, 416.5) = 17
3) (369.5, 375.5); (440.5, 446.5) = 8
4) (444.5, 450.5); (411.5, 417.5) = 13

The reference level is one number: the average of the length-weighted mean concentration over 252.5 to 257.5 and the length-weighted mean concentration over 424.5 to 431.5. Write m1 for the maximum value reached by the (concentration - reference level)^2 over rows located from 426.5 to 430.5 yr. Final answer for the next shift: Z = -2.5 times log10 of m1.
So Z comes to -6.0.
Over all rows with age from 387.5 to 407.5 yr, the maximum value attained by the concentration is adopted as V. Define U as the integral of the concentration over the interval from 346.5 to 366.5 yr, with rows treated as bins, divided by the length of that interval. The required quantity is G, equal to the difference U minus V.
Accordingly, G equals -22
